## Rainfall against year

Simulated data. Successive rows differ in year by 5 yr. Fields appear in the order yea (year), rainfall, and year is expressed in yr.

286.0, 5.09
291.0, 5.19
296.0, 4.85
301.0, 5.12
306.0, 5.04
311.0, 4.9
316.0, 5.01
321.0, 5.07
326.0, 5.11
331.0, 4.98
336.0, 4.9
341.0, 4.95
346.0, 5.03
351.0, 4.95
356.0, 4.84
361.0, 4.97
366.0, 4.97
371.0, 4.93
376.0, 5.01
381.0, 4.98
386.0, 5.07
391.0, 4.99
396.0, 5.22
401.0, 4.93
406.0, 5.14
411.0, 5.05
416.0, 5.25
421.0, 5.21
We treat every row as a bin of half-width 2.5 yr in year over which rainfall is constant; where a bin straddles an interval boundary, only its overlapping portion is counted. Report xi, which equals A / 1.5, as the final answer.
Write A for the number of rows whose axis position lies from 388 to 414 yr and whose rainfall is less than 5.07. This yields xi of 2.0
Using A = 3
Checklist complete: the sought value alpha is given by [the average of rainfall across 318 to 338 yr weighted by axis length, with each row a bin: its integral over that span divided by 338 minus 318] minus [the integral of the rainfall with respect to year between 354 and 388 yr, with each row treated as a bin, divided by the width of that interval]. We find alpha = 0.1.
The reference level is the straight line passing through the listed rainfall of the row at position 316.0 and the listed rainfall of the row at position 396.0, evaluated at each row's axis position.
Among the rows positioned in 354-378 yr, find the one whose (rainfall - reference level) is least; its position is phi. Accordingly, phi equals 356.0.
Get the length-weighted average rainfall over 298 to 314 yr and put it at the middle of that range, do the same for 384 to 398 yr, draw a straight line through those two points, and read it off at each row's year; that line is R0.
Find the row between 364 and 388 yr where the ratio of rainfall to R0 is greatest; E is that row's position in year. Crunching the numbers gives 386.0 yr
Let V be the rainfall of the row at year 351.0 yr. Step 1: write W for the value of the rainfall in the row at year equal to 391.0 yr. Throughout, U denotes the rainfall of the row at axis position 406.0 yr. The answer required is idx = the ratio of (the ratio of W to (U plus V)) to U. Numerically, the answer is 0.096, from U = 5.14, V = 4.95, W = 4.99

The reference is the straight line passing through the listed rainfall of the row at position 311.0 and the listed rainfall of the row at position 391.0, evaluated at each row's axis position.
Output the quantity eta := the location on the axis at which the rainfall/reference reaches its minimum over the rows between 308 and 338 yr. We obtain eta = 336.0 yr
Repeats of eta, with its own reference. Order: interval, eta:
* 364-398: 371.0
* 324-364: 356.0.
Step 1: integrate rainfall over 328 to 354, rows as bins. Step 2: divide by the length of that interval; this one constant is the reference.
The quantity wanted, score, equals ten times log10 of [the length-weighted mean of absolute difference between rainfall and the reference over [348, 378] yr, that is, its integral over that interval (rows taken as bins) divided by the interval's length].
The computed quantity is -14.1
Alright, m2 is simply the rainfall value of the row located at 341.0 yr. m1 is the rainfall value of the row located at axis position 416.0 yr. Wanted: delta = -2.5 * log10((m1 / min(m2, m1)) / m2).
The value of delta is 1.67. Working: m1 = 5.25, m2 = 4.95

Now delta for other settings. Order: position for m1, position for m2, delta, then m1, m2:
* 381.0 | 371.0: 1.72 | 4.98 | 4.93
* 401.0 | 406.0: 1.78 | 4.93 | 5.14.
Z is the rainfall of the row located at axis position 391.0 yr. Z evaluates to 4.99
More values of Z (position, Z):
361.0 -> 4.97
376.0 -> 5.01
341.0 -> 4.95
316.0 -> 5.01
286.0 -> 5.09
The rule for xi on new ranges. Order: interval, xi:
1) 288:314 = 2.0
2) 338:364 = 3.3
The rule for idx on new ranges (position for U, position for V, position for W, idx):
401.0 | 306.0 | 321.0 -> 0.103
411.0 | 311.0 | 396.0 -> 0.104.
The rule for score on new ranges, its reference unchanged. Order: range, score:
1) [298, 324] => -10.4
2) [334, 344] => -14.2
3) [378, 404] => -10.5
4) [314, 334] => -10.9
